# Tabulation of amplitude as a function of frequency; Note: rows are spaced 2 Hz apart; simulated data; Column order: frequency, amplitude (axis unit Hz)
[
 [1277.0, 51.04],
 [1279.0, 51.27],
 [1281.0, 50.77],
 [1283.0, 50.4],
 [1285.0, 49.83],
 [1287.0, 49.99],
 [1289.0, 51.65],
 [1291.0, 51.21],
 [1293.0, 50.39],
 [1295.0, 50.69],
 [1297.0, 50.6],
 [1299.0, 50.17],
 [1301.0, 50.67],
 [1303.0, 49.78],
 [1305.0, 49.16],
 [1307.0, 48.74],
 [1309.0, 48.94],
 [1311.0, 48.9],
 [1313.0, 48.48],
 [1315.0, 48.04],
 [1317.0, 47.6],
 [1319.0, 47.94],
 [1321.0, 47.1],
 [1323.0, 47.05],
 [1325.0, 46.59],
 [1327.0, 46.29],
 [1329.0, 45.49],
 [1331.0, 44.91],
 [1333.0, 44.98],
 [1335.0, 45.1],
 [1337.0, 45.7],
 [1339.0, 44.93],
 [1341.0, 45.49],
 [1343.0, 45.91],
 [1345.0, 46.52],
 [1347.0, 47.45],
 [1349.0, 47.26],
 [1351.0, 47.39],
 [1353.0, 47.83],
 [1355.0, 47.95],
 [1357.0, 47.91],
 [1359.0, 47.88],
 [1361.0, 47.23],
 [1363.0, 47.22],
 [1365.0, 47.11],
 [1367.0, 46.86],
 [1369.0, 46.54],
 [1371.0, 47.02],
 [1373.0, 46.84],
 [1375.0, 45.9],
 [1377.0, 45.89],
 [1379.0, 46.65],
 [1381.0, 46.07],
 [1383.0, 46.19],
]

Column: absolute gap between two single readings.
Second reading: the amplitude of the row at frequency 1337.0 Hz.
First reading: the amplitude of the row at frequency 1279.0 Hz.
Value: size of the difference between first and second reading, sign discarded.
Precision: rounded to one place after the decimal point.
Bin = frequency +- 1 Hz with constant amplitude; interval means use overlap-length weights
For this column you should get 5.6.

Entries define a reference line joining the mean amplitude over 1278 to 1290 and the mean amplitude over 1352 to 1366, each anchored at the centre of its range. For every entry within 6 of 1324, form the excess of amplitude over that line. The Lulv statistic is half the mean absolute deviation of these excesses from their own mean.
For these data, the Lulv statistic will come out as 0.25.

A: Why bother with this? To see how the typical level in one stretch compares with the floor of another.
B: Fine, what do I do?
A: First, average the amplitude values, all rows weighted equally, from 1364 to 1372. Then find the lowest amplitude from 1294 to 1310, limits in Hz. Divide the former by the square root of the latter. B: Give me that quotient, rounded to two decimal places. 6.72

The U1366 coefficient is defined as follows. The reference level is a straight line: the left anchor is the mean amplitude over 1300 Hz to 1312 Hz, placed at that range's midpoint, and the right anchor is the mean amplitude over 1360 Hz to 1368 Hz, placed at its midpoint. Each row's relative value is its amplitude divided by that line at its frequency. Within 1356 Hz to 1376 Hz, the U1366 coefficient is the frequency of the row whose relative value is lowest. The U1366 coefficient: 1375.0 Hz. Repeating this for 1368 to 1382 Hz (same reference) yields 1375.0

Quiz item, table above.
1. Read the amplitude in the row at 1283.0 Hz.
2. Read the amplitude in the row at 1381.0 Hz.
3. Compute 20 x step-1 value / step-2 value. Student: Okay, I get 21.9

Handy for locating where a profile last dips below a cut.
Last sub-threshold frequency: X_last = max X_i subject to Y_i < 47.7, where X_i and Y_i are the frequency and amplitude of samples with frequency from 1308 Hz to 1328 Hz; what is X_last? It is 1327.0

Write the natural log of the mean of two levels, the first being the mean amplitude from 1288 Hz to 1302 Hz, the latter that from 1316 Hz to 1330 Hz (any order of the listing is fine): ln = 3.89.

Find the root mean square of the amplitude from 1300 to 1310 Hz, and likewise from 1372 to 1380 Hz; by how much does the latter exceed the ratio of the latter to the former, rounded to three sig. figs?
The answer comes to 45.4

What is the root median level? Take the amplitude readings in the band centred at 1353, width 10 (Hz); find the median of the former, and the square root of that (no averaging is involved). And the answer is 6.92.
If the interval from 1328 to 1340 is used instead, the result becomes 6.71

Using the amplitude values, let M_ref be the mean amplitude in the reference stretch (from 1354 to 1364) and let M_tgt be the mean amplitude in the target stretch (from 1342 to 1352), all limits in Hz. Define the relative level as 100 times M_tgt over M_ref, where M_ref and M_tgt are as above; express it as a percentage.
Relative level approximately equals 98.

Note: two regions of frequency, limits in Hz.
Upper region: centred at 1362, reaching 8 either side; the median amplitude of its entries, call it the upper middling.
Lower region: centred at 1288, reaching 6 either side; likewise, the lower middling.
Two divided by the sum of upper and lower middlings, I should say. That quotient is 0.0205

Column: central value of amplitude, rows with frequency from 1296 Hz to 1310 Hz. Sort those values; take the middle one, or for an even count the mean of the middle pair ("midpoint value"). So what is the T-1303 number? 49.8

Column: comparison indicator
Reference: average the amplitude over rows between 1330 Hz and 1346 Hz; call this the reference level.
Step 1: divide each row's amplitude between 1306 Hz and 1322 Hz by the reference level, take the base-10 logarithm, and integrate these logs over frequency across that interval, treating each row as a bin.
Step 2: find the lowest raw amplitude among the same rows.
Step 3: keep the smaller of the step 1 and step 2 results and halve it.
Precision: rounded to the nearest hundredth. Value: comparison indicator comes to 0.21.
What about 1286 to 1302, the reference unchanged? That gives 0.38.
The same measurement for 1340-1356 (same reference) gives 0.11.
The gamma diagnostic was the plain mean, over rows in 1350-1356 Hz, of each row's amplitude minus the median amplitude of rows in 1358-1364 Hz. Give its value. 0.5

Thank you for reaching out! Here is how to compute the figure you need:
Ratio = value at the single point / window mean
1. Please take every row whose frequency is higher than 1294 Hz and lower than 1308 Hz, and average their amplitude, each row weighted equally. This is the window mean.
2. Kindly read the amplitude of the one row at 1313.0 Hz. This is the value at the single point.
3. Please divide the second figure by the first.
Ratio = 0.97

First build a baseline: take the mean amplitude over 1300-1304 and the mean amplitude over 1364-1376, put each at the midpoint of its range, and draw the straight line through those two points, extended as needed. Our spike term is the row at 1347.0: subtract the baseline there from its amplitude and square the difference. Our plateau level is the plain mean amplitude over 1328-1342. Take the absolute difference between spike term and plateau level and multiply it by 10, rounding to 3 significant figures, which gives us 450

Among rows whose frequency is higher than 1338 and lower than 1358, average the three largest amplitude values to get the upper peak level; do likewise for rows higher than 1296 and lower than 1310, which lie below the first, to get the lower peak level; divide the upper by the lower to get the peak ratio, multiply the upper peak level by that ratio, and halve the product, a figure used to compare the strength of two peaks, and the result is 22.7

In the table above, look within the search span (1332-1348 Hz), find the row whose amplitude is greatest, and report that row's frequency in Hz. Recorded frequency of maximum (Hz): 1347.0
